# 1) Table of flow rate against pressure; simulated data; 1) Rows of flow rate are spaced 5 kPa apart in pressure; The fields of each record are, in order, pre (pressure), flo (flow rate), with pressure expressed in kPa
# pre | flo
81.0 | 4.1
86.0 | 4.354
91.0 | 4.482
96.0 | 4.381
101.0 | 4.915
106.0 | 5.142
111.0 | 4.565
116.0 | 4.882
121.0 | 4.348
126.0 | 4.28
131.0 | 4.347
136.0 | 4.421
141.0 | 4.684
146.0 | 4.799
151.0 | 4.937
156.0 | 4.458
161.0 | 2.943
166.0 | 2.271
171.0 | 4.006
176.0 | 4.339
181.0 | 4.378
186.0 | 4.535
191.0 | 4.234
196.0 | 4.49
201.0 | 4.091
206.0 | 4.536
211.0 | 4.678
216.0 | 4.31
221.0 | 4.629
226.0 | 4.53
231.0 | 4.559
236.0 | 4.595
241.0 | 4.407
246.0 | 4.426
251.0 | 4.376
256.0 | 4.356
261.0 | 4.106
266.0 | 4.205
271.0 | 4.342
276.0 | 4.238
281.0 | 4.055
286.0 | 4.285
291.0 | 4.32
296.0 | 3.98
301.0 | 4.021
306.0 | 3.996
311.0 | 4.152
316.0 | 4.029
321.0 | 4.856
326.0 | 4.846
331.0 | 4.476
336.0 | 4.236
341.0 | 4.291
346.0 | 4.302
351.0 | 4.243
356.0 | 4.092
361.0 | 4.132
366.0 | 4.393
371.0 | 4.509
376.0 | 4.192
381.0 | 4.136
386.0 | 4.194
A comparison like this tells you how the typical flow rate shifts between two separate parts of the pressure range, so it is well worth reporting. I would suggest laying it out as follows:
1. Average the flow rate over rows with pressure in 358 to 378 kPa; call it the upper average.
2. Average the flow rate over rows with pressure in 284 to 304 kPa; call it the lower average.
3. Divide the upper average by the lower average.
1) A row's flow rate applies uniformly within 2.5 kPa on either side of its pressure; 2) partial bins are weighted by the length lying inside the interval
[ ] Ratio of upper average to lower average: 1.04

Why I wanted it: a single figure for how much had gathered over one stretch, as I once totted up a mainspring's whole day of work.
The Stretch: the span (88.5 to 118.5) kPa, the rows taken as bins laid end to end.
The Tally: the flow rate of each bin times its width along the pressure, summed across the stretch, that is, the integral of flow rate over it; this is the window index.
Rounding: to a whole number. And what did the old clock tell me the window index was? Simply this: 142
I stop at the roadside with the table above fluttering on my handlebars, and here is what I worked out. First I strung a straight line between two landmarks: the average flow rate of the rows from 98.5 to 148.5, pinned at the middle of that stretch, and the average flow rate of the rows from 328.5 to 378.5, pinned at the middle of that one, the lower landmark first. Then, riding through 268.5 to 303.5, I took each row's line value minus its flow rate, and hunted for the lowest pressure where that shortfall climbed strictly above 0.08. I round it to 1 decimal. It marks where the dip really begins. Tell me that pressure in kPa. 276.0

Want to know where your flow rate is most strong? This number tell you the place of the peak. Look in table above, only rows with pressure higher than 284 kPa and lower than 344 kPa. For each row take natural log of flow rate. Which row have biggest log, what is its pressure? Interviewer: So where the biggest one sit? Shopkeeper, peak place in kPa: 321.0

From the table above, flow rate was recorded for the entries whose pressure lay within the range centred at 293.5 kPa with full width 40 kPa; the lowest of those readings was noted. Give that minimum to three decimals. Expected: 3.980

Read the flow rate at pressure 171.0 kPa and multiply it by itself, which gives 16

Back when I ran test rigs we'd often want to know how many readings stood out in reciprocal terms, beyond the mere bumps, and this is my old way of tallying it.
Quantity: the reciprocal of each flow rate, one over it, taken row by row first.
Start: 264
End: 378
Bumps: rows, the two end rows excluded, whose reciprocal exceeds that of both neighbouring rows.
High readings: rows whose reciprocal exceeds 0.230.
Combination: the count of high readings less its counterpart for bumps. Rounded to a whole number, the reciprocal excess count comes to 12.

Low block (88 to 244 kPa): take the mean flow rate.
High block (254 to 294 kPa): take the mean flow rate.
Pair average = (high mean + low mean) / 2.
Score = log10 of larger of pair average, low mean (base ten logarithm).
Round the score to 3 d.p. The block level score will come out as 0.643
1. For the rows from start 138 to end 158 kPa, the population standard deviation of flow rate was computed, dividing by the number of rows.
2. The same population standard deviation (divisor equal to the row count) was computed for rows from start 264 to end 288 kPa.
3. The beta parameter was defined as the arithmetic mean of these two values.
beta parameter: 0.14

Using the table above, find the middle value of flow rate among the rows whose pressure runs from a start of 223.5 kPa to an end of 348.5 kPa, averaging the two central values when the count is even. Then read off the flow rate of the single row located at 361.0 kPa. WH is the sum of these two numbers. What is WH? 8.43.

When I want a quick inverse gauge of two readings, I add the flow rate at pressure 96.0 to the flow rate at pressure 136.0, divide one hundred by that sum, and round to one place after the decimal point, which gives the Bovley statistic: 11.4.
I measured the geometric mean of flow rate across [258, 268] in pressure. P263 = 4.16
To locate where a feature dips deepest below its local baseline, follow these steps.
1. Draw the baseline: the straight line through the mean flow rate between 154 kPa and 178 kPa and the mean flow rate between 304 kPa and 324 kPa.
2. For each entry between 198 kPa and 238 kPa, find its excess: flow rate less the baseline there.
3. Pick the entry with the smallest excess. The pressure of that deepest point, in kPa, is 201.0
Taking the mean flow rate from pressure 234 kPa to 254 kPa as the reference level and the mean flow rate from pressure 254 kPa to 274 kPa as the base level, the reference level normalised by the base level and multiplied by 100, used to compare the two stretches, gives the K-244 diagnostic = 105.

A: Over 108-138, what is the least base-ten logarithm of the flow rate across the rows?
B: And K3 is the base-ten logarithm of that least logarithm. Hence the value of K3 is -0.200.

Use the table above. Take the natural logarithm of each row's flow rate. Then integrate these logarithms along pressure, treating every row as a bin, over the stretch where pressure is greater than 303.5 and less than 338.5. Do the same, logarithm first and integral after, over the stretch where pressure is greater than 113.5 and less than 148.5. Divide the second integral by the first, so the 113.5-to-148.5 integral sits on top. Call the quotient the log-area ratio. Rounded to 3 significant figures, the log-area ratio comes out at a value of 1.03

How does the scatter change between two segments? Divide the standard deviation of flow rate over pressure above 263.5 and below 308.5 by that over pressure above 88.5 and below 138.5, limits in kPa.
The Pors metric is 0.49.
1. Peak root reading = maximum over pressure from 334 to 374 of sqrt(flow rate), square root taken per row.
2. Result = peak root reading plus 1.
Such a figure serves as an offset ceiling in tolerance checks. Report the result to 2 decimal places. 3.12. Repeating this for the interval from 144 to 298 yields 3.22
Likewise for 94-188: 3.27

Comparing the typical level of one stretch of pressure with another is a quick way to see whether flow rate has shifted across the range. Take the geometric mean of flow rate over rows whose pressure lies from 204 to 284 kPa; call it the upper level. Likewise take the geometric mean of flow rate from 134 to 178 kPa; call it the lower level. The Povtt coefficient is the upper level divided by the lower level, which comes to 1.10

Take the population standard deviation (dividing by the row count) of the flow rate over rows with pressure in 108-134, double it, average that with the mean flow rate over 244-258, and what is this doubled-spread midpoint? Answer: 2.41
